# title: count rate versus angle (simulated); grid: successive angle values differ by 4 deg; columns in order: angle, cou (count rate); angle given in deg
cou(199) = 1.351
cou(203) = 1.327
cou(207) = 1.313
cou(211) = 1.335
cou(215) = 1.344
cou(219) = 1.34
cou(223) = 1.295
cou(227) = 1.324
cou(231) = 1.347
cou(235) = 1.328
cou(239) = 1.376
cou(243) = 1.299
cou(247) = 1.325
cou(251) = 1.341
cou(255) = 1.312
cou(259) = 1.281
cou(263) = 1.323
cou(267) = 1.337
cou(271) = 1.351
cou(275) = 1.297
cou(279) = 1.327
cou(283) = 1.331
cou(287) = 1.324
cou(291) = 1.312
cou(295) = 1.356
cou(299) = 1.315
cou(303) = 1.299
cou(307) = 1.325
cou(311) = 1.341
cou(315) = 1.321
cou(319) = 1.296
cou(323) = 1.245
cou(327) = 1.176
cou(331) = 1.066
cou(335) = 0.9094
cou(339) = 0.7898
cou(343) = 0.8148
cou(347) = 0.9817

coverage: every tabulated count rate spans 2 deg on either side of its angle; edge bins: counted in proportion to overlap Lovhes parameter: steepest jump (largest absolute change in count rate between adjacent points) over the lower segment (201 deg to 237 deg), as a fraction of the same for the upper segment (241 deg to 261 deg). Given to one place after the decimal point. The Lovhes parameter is 1.5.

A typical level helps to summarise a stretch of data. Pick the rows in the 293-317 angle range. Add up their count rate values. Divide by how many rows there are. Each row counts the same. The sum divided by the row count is 1.33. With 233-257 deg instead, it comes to 1.33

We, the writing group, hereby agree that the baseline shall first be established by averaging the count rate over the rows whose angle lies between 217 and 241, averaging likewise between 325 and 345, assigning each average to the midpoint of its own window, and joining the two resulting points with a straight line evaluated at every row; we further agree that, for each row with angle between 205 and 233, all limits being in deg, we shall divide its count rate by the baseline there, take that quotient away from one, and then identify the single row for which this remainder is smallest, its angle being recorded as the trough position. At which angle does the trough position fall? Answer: 231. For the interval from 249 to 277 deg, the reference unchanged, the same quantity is 271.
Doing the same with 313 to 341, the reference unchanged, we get 315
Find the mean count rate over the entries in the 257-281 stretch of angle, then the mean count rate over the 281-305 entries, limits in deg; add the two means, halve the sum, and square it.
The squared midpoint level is 1.745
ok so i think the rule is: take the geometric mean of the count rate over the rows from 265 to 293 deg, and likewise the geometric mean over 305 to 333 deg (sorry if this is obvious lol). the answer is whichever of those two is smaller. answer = 1.25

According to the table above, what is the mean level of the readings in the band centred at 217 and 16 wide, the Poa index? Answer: 1.33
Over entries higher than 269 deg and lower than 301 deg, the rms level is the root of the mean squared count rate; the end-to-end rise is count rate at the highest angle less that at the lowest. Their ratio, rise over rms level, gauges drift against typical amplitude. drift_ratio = -0.027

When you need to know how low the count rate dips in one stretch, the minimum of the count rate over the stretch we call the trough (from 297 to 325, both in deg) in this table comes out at 1.245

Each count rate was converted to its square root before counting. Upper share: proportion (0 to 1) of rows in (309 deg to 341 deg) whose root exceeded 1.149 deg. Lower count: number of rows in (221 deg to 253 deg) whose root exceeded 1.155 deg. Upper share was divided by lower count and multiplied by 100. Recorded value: 8.3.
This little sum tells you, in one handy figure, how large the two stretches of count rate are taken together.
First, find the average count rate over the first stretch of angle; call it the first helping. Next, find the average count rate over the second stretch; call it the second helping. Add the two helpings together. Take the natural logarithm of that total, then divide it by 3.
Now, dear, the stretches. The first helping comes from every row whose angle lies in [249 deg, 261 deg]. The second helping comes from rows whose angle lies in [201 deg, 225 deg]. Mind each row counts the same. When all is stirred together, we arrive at 0.323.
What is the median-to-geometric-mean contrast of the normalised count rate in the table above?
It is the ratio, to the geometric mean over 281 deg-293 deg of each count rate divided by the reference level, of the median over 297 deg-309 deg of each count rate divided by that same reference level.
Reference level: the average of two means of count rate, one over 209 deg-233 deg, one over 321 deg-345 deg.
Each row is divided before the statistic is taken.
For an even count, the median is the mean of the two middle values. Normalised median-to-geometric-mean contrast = 0.99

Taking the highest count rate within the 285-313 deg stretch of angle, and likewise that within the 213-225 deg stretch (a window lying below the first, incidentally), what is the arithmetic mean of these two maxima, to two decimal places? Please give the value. 1.35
